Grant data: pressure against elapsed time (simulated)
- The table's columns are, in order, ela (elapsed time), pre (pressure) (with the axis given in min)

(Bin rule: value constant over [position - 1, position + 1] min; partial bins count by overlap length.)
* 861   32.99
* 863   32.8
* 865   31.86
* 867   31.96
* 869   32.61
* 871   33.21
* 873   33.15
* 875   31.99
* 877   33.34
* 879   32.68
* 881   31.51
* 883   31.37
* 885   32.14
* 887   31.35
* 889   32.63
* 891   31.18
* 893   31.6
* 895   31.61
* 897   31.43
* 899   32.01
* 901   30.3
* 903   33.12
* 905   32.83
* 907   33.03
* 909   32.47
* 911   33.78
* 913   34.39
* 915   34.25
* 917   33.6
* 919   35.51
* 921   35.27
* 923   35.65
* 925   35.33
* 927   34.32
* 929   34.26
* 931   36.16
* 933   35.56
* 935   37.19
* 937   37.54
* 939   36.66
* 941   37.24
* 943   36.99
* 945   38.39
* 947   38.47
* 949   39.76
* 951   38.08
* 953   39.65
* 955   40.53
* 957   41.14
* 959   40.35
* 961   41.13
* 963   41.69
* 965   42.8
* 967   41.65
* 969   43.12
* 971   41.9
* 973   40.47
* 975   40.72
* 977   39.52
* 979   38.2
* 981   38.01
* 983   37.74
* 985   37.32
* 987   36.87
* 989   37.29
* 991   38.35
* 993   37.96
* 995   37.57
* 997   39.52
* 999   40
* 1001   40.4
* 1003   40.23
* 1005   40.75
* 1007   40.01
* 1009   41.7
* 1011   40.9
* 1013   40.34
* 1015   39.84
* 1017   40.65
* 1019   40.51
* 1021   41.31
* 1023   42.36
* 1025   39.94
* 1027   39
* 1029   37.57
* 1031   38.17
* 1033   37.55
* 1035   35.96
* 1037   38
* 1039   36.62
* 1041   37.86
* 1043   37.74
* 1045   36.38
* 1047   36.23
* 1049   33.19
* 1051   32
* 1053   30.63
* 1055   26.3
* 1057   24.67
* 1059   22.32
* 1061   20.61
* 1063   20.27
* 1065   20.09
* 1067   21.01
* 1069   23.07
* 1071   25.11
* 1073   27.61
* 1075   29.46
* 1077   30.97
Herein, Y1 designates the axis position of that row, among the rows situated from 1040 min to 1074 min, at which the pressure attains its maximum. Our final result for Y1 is 1041 min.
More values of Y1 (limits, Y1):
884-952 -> 949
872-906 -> 877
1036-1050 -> 1037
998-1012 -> 1009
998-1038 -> 1023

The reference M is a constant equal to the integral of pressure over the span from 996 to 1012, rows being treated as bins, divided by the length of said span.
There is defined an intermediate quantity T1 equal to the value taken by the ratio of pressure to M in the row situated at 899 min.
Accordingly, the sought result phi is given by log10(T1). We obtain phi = -0.102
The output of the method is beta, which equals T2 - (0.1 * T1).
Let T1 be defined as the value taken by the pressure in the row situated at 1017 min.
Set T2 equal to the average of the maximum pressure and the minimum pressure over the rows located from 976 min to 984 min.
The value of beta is 34.6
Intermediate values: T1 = 40.65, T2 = 38.6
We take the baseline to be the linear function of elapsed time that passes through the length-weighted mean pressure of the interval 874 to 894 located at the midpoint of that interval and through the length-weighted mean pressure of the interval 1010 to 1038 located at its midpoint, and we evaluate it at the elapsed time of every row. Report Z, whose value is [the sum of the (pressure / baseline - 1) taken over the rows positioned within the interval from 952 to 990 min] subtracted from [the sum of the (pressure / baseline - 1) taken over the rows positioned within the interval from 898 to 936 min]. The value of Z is -1.5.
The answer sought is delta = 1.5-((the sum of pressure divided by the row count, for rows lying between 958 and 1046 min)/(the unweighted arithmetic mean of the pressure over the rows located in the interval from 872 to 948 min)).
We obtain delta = 0.34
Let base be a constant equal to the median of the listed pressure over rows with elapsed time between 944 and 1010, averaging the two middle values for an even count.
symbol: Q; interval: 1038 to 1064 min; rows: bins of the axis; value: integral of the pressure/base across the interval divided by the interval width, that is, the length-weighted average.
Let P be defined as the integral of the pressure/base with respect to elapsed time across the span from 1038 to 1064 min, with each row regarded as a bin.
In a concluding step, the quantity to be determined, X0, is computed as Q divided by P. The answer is 0.038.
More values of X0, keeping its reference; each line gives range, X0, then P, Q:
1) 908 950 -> 0.024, 38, 0.90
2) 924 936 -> 0.083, 11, 0.89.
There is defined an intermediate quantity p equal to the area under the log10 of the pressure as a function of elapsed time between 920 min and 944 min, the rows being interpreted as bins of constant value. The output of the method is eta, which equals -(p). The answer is -37.4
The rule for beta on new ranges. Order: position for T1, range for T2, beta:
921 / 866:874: 29.1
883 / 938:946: 34.4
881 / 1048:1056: 26.6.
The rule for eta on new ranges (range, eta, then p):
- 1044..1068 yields -34.1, 34.1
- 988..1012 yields -38.3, 38.3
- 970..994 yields -38.1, 38.1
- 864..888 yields -36.2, 36.2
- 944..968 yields -38.5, 38.5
